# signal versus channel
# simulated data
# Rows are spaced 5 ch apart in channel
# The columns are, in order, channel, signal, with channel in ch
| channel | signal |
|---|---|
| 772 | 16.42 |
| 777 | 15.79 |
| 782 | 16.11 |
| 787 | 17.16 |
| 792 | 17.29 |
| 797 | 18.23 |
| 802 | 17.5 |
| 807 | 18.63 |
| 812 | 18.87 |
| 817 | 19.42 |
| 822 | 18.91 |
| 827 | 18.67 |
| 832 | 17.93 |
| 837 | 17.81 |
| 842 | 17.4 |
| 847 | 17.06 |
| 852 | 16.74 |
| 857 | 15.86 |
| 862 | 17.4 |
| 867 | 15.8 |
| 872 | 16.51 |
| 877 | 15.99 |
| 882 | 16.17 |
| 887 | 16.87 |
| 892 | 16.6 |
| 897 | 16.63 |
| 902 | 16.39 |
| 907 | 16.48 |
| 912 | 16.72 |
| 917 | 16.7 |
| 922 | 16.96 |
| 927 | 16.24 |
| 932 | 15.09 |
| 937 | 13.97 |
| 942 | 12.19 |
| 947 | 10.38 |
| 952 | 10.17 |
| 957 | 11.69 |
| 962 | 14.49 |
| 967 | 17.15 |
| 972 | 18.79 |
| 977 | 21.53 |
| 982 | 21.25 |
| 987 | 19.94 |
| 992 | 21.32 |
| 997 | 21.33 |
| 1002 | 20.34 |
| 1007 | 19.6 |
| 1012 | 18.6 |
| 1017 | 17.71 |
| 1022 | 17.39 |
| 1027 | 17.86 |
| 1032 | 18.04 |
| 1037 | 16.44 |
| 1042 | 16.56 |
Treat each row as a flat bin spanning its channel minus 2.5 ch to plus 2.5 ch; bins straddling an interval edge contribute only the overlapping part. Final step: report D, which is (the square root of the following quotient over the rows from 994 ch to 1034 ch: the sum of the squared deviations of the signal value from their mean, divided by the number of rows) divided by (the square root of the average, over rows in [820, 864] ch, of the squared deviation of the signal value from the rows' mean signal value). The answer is 1.5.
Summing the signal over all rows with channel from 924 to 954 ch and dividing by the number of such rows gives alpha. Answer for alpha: 13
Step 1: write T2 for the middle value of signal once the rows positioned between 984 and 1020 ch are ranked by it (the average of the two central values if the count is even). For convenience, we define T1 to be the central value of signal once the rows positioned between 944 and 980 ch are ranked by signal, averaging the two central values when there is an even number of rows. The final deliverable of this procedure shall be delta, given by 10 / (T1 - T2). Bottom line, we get -2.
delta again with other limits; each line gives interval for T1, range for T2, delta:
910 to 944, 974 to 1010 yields -2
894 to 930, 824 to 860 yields -13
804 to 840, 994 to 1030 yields 143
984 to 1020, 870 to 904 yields 3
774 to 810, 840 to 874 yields 18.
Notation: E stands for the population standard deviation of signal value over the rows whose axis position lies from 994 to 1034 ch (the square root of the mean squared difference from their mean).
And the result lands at 1.3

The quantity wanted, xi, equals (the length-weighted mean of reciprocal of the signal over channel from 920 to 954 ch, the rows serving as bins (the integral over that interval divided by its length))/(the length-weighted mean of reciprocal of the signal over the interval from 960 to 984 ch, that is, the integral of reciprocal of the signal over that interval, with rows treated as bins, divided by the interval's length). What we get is 1.40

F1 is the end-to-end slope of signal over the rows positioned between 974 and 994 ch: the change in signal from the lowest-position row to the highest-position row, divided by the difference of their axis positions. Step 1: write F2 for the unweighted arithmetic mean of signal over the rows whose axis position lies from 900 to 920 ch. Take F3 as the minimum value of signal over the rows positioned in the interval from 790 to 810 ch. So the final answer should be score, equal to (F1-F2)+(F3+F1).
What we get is 0.7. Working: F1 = -0.01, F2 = 16.6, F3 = 17.29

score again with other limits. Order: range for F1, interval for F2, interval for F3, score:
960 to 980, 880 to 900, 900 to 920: 0.8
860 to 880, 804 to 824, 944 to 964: -9.0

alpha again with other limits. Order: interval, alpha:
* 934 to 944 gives 13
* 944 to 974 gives 14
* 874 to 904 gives 16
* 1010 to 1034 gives 18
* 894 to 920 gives 17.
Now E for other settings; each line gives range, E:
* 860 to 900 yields 0.5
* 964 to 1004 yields 1.4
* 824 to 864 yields 0.8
